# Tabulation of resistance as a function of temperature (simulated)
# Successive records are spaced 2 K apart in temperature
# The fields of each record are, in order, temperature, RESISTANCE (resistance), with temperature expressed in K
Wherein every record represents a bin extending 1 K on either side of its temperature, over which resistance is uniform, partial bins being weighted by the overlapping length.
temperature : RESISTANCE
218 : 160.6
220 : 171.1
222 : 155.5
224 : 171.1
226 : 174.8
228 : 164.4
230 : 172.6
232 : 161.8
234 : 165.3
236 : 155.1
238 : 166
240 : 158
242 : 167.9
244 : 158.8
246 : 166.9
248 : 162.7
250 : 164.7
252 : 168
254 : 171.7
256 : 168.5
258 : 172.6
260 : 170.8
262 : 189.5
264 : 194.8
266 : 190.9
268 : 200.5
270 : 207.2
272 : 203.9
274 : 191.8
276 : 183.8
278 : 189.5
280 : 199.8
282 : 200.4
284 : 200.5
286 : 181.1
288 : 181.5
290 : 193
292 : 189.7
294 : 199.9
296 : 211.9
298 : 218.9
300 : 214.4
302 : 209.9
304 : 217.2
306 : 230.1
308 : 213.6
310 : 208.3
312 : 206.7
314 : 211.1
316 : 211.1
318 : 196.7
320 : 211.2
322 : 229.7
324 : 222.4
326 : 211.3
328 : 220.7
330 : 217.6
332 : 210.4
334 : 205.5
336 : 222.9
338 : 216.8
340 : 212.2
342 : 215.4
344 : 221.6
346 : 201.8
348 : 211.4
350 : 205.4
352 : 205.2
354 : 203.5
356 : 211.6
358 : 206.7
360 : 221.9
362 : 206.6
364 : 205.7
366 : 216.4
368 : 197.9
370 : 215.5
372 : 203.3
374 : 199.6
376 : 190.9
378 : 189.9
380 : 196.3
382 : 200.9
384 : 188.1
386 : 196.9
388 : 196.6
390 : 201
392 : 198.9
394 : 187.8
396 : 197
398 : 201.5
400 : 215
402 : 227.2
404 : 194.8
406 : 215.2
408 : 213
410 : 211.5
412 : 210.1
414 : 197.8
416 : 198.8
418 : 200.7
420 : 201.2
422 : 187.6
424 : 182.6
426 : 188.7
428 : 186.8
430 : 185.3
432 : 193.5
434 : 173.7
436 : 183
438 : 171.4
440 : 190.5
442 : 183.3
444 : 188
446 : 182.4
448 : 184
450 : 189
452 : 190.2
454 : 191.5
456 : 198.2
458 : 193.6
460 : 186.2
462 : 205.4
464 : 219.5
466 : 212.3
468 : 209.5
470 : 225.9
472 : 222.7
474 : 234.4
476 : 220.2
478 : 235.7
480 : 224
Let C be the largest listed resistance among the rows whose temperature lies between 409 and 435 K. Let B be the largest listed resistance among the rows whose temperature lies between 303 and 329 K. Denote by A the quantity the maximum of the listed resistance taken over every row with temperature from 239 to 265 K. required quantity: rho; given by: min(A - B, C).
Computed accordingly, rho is -35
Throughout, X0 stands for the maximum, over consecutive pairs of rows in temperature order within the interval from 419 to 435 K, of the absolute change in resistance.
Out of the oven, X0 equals 19.8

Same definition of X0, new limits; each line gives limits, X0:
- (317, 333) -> 18.5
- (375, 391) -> 12.8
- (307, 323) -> 18.5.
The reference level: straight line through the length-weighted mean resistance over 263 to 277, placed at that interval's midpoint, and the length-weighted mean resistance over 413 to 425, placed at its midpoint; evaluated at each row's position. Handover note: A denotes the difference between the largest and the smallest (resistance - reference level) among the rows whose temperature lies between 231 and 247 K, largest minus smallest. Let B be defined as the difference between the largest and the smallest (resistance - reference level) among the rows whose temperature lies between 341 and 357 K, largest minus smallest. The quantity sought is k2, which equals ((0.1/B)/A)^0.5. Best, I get 0.020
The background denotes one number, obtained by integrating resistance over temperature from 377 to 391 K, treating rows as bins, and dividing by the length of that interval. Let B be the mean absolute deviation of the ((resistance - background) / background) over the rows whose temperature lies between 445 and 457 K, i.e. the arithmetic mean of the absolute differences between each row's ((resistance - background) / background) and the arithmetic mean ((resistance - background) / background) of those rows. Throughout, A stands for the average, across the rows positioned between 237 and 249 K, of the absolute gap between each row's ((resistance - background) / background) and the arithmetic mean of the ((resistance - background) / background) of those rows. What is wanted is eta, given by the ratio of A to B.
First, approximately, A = 0.018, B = 0.021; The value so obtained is 0.9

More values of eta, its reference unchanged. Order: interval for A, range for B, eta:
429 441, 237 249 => 1.9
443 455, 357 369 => 0.4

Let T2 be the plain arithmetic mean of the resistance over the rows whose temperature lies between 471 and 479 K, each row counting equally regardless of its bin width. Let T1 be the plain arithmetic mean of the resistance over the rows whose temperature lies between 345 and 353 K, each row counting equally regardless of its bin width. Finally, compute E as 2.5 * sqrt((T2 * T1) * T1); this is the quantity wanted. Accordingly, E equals 7779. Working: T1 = 206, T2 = 228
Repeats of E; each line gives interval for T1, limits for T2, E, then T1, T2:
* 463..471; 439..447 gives 7393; 217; 186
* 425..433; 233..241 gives 5984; 189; 161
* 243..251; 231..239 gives 5196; 163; 162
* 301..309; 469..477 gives 8178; 218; 226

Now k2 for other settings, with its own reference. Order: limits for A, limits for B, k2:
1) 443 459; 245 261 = 0.025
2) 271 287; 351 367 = 0.015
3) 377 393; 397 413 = 0.015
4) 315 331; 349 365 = 0.013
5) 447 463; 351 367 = 0.016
